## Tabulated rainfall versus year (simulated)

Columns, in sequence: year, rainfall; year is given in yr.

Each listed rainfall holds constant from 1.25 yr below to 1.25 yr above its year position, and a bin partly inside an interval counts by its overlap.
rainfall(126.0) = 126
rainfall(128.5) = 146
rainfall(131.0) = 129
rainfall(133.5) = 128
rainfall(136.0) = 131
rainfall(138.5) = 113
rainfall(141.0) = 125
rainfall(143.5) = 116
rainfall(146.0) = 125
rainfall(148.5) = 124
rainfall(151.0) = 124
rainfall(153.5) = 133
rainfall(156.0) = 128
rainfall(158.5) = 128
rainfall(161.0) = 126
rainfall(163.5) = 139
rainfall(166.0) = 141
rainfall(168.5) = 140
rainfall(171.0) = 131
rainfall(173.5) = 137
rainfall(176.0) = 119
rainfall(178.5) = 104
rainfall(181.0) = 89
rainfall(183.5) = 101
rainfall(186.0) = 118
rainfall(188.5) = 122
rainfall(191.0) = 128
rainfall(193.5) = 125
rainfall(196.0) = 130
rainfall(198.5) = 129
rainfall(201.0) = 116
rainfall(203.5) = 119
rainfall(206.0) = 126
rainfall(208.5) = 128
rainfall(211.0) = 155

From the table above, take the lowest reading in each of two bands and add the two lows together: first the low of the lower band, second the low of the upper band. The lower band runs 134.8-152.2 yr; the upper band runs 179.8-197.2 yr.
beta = 202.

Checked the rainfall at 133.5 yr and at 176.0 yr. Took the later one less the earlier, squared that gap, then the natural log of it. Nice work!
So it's 4.4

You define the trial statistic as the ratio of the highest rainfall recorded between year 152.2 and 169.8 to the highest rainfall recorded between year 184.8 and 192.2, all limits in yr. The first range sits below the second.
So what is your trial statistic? 1.10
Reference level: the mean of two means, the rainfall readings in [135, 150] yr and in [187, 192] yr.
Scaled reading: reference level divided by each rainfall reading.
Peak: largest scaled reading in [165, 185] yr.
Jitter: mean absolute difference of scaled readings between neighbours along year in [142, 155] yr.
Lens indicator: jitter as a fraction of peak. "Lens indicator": 0.027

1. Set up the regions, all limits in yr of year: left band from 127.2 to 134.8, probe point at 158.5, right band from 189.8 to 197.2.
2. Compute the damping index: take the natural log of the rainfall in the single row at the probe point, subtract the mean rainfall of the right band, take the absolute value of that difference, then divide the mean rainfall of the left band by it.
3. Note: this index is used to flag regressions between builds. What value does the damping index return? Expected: 1.09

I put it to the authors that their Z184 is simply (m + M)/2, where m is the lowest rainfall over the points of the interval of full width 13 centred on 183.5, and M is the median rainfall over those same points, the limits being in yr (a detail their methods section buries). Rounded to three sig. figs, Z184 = 96.5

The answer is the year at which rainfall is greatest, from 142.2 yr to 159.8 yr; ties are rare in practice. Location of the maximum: 153.5 yr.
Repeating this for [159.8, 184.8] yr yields 166.0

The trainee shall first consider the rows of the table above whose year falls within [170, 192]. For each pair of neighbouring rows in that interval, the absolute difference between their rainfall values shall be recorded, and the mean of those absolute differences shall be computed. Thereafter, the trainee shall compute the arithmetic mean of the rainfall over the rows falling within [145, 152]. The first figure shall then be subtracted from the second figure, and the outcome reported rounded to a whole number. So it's 113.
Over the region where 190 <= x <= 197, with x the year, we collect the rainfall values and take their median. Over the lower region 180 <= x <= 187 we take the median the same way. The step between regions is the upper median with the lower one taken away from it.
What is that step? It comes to 27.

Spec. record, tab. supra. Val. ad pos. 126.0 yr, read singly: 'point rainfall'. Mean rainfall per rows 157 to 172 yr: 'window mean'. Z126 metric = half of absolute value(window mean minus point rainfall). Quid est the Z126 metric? 4.1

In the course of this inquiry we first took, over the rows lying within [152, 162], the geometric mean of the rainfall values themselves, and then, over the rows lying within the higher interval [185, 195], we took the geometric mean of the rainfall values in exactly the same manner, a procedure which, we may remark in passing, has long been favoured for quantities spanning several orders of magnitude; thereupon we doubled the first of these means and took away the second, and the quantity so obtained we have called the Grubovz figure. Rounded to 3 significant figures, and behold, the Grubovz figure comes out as 134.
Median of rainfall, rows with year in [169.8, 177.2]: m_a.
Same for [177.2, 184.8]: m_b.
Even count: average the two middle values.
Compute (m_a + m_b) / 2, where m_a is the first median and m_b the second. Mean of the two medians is 116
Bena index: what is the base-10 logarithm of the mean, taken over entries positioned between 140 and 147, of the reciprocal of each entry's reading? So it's -2.09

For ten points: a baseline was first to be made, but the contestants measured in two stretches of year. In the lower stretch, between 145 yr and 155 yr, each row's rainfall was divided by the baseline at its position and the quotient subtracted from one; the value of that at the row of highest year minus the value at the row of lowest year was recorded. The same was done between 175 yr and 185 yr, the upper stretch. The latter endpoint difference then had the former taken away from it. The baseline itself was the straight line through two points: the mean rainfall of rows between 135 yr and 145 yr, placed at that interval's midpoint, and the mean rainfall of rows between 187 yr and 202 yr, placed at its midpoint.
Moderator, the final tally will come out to 0.210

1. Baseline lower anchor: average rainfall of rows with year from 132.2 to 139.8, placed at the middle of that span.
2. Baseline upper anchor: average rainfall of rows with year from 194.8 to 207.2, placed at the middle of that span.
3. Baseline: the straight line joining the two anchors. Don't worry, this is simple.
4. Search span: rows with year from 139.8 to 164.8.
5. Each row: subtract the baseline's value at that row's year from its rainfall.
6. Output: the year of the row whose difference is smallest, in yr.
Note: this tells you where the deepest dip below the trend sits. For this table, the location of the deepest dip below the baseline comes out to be 143.5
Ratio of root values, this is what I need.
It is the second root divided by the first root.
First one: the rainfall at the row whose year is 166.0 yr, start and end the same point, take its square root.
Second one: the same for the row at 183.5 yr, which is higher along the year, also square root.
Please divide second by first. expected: 0.85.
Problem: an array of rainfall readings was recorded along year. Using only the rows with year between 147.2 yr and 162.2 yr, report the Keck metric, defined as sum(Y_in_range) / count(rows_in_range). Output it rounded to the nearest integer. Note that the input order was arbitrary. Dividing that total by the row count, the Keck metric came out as 127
